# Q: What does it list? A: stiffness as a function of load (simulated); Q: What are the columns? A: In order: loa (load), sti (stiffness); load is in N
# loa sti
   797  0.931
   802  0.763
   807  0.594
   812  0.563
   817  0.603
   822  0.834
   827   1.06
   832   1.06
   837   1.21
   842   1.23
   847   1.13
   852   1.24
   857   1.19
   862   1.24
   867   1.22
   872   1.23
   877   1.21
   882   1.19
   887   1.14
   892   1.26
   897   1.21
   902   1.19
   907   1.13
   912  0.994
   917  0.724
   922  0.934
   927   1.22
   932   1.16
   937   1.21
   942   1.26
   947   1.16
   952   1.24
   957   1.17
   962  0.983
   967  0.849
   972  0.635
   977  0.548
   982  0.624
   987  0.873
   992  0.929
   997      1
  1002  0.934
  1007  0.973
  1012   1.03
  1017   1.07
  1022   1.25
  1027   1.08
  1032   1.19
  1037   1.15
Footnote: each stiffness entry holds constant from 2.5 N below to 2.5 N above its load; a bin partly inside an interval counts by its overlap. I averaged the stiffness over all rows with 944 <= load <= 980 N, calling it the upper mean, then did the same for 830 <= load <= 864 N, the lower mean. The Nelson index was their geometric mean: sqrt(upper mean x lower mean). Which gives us 1.06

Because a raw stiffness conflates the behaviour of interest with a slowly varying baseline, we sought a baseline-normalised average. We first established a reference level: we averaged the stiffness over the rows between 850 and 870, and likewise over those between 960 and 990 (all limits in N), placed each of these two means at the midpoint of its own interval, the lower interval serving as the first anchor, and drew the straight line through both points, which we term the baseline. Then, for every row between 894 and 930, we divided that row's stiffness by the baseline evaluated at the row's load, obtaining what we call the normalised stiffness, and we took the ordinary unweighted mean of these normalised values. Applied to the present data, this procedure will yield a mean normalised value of 1.05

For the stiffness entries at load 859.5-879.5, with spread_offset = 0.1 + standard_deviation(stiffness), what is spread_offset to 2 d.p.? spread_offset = 0.11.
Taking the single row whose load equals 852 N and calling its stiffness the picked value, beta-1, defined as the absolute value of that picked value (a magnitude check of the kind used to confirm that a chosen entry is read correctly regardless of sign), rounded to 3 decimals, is 1.240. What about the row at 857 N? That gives 1.190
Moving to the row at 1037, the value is 1.150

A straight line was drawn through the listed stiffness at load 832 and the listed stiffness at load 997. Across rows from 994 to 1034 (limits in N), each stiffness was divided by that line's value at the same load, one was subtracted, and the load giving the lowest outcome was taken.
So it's 1002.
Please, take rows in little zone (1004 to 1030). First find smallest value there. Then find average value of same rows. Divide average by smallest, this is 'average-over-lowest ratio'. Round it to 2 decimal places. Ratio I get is 1.11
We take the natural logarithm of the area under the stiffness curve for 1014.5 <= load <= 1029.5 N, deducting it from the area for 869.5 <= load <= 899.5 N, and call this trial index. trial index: 33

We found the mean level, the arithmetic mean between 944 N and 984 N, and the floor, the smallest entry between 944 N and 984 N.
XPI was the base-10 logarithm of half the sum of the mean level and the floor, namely -0.14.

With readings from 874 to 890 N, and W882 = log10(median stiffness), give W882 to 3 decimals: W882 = 0.076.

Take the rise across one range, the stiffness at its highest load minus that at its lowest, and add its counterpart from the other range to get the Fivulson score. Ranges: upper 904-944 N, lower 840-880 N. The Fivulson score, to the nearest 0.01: 0.11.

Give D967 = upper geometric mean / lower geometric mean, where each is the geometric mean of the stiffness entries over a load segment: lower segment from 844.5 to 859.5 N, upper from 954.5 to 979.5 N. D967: 0.68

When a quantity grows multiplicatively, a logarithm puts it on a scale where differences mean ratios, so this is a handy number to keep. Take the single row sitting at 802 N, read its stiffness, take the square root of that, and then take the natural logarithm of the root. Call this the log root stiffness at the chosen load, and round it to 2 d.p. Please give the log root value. -0.14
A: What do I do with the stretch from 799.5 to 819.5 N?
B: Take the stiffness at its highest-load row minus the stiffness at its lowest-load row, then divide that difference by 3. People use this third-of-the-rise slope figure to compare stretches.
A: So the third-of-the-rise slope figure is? -0.05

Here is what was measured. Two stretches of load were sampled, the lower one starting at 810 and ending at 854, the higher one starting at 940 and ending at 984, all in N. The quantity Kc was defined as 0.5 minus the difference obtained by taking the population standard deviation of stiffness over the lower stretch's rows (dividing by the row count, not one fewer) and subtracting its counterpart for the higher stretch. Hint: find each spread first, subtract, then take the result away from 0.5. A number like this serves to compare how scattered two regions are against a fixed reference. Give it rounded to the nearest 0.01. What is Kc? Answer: 0.52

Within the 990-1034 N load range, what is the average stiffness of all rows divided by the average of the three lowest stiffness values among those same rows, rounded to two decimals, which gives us 1.11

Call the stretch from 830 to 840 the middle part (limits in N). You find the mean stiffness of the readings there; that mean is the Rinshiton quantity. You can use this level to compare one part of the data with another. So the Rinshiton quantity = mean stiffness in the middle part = 1.14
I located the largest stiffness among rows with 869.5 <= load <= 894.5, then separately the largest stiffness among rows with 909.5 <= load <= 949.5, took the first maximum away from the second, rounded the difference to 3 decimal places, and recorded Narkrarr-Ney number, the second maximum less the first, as 0.000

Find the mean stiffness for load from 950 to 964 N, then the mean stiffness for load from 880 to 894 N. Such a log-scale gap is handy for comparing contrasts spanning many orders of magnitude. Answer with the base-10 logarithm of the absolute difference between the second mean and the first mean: -1.2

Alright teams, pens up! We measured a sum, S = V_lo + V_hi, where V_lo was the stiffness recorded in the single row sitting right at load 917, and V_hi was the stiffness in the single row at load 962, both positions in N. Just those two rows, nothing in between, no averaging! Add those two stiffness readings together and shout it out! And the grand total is 1.7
